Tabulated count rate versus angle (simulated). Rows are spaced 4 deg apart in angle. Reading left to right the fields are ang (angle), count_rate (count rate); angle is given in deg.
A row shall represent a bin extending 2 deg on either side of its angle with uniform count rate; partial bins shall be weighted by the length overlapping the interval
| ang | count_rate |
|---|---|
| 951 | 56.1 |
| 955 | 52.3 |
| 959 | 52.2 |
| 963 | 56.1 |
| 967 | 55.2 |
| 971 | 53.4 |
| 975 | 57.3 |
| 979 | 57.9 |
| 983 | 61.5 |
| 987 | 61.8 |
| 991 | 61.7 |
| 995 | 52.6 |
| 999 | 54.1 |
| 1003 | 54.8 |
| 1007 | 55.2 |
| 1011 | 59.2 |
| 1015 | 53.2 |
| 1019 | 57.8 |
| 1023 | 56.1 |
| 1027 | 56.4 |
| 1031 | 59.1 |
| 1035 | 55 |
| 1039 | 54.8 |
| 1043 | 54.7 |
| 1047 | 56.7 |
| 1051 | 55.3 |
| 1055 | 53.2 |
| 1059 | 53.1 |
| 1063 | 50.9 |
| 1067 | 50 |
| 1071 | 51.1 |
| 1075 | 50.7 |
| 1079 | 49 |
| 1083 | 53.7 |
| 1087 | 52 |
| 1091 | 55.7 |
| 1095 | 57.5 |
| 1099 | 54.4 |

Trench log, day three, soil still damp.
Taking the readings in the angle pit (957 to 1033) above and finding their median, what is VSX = 56.1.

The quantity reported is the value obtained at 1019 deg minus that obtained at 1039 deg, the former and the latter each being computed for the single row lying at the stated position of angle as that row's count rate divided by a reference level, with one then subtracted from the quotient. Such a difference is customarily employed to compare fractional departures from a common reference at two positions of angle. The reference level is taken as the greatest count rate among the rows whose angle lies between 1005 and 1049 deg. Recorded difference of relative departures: 0.05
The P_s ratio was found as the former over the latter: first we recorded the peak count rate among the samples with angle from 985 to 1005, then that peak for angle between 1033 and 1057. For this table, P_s 1.09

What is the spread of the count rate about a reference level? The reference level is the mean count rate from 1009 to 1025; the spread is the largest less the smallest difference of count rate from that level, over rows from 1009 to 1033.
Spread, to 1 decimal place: 6.0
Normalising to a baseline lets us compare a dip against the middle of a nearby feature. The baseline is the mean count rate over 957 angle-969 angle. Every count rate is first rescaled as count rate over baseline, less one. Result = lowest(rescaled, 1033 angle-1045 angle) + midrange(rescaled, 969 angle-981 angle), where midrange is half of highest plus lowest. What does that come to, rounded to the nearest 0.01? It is 0.02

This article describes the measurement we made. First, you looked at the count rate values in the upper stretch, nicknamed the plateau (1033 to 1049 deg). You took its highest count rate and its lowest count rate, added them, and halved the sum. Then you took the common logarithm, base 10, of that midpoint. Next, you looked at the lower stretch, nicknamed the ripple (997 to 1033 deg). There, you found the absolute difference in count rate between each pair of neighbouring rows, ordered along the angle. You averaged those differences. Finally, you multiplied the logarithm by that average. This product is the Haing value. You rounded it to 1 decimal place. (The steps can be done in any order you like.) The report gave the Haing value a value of 4.5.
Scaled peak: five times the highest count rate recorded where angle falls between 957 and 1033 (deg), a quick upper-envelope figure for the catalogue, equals 309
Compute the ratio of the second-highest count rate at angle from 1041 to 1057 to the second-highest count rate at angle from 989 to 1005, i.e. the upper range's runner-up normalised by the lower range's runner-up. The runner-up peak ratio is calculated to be 1.01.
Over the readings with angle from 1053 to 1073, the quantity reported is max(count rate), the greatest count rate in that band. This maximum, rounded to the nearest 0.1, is 53.2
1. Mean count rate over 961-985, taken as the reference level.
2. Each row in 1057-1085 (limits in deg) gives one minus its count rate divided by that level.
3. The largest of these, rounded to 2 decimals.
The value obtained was 0.14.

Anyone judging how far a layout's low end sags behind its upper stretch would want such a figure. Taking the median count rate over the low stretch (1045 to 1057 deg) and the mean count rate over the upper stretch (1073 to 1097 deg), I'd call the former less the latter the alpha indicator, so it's 2.2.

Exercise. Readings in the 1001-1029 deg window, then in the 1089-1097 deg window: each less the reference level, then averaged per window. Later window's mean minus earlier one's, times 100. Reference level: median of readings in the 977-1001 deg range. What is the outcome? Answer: 50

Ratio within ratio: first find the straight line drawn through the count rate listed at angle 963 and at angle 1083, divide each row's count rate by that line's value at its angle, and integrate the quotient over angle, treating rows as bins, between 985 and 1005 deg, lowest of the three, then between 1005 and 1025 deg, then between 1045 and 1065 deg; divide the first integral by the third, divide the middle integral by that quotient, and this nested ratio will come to 19.7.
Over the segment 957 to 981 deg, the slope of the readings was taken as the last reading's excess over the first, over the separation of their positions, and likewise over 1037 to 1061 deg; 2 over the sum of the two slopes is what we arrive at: 10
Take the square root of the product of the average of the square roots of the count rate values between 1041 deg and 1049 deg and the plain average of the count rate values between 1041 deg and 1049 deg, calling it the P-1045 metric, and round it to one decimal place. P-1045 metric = 20.4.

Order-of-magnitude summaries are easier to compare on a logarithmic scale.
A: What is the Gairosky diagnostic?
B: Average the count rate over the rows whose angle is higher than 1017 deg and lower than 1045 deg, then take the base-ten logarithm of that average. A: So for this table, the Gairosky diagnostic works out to 1.75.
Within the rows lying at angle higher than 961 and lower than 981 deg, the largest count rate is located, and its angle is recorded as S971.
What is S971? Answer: 979 deg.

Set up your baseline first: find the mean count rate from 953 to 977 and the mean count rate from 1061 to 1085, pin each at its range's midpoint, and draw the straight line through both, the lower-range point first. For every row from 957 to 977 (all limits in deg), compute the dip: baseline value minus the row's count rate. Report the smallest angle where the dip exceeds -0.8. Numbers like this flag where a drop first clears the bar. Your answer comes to 959 deg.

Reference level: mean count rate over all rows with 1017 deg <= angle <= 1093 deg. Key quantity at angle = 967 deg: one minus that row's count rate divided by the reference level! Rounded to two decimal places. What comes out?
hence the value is -0.02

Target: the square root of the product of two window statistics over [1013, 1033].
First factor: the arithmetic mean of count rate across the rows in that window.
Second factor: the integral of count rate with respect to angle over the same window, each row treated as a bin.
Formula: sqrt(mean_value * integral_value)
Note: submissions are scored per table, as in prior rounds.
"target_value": 253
